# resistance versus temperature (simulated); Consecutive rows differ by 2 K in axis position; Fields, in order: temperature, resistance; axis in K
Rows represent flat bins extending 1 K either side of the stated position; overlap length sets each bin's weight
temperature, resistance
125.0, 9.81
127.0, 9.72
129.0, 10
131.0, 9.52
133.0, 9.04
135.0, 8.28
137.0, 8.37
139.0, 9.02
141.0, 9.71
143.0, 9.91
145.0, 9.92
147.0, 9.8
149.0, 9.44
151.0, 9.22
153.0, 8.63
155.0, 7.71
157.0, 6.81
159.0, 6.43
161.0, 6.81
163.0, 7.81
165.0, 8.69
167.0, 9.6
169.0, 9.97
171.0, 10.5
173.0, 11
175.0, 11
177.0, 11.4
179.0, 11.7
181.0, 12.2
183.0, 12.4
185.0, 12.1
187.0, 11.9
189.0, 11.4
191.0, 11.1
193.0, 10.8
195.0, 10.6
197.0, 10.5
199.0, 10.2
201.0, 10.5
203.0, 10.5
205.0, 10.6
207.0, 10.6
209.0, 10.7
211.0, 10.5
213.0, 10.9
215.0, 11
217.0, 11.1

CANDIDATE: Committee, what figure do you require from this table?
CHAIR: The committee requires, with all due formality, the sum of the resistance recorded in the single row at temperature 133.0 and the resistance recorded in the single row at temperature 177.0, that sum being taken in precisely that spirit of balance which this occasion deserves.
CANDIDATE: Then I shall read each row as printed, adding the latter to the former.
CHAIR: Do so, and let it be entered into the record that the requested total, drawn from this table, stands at 20.4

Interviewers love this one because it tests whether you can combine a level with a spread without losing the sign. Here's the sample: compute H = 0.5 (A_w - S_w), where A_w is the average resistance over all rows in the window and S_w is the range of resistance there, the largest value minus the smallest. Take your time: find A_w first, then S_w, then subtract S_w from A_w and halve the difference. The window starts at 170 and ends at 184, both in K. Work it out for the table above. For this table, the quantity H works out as 4.8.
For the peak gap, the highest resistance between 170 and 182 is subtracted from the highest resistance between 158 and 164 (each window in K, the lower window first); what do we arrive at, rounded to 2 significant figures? -4.4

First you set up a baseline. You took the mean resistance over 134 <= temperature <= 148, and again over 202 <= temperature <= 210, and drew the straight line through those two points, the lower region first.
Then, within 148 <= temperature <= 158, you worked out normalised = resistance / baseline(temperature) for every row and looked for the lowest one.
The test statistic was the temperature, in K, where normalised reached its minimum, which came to 157.0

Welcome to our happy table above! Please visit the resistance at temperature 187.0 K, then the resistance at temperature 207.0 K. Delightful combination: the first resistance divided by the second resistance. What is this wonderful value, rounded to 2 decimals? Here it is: 1.12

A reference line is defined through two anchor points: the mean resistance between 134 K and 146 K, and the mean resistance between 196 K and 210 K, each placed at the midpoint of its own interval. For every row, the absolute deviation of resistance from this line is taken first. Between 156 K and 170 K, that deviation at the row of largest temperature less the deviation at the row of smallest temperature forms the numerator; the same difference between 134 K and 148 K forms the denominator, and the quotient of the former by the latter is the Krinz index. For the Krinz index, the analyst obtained 7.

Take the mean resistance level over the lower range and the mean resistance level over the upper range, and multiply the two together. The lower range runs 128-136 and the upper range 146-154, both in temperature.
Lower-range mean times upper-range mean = 85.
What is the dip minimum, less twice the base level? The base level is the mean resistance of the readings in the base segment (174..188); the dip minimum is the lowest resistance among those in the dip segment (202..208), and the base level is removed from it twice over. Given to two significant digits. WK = -13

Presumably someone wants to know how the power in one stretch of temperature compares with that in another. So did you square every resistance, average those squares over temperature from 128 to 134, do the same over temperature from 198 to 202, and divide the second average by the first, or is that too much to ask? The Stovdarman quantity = 1.18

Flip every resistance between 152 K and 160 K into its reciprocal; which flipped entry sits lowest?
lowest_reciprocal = 0.116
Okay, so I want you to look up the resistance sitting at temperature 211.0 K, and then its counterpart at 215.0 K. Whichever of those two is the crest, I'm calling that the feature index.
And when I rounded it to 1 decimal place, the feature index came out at 11.0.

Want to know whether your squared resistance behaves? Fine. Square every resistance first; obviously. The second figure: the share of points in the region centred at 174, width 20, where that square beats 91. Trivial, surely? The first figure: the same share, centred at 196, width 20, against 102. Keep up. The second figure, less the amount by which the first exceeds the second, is 0.8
